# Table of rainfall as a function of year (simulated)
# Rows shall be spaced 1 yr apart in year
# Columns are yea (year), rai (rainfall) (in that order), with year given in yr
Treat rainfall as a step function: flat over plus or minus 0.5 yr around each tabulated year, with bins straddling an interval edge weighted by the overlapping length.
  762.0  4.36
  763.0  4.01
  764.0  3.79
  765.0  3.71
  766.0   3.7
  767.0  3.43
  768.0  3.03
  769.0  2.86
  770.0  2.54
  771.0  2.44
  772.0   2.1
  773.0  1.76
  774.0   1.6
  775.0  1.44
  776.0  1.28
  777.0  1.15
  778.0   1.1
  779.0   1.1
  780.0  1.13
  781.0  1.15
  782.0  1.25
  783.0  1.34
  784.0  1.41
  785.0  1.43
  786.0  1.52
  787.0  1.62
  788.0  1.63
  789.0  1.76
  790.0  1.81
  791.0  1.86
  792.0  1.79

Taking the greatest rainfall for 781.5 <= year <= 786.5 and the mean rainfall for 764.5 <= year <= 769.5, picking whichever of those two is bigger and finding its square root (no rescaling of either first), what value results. 1.83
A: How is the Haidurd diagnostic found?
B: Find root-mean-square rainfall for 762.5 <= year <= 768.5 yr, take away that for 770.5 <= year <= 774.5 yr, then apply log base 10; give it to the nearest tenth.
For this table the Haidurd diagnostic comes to 0.2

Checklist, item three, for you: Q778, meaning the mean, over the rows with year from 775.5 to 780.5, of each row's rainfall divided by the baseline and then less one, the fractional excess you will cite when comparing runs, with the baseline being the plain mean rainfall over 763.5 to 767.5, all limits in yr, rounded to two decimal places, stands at -0.69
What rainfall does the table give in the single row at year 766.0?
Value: 3.7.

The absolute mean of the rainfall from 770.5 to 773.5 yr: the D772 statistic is 2.1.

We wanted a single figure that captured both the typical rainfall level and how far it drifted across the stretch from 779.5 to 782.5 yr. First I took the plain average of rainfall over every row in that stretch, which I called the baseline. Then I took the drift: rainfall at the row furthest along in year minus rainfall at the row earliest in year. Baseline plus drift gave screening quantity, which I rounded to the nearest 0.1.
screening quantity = 1.3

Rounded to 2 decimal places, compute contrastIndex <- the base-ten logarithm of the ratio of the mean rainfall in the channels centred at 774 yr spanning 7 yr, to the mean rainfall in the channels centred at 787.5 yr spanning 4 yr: 0.01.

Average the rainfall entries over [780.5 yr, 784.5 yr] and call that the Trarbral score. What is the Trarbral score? 1.29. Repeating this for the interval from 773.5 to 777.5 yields 1.37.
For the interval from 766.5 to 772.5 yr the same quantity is 2.73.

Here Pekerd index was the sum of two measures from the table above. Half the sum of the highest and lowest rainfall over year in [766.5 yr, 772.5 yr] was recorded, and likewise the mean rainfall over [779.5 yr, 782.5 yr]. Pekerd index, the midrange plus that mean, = 3.9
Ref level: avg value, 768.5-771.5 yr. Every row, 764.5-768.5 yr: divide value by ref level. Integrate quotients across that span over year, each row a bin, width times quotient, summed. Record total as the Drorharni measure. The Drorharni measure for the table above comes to 5.3 yr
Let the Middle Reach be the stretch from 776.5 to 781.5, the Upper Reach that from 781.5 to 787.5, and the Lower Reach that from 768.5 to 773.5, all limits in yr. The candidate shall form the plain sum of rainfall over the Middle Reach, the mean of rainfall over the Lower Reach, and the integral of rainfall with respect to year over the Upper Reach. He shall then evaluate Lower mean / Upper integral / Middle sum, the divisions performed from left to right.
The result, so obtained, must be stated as 0.048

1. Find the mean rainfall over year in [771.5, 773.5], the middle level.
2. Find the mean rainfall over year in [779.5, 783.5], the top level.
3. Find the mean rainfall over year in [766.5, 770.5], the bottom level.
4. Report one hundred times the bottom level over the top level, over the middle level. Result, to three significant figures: 126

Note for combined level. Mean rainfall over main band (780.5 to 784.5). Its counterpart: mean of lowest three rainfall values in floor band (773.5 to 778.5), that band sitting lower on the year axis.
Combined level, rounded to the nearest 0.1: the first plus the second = 2.5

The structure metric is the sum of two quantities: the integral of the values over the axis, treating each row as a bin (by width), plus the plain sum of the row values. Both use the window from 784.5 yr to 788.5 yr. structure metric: 12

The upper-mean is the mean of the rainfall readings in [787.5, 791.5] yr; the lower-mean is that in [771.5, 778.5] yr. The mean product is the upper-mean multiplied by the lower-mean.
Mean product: 2.6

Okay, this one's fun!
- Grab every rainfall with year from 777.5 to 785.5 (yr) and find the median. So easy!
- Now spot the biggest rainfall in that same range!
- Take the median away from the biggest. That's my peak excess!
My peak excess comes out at 0.23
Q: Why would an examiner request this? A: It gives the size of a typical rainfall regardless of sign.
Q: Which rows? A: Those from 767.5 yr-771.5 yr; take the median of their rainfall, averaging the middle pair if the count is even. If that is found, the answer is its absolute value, 2.70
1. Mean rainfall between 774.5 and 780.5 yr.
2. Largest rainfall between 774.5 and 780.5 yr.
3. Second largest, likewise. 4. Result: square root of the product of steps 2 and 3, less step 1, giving 0.16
